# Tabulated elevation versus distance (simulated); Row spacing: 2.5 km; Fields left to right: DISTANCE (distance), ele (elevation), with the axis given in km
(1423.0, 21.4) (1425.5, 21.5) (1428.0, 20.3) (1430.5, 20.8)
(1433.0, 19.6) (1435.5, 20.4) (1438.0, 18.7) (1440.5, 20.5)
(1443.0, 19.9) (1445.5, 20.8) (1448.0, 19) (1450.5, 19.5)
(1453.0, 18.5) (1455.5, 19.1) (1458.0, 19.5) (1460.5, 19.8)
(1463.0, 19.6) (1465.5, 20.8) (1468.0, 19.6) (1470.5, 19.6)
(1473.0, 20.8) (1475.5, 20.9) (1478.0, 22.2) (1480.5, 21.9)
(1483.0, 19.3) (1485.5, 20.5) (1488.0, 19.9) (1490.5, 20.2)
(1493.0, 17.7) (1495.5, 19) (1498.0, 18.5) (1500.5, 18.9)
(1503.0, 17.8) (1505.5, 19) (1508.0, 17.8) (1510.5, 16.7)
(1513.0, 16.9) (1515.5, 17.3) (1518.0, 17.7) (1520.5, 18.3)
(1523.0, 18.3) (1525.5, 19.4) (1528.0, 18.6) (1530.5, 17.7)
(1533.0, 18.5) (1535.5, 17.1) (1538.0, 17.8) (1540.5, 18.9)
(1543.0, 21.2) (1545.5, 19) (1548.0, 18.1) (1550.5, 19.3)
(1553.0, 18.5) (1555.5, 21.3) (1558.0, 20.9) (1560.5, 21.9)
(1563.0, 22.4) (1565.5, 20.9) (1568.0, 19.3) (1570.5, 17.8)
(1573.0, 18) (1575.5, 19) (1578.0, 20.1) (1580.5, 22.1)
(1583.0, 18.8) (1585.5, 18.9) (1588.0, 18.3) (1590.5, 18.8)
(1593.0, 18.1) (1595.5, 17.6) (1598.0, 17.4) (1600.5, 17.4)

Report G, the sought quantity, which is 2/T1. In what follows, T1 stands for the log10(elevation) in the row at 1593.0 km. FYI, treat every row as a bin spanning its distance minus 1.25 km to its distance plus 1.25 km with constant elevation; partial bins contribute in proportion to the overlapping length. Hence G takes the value 1.59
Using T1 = 1.258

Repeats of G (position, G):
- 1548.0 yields 1.59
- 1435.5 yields 1.53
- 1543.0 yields 1.51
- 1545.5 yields 1.56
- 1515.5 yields 1.62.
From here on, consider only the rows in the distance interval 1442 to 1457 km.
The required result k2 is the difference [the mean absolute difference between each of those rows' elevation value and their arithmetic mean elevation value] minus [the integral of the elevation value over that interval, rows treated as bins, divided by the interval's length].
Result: -18.9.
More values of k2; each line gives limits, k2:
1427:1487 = -19.3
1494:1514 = -17.3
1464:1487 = -19.8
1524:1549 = -17.8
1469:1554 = -17.8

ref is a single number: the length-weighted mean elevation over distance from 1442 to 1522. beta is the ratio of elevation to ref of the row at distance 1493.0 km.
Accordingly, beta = 0.92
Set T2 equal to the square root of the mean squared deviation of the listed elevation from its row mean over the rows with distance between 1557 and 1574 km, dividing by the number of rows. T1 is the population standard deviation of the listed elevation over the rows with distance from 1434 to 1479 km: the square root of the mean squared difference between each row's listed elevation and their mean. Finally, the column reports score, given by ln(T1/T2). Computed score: -0.63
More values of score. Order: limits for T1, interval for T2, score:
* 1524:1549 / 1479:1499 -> -0.12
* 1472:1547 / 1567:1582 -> 0.00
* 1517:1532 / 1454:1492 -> -0.43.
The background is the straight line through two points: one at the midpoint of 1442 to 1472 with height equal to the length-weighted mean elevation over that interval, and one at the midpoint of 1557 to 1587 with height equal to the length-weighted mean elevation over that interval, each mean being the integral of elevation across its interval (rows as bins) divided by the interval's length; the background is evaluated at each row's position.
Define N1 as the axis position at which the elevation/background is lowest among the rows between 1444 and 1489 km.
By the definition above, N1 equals 1453.0 km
